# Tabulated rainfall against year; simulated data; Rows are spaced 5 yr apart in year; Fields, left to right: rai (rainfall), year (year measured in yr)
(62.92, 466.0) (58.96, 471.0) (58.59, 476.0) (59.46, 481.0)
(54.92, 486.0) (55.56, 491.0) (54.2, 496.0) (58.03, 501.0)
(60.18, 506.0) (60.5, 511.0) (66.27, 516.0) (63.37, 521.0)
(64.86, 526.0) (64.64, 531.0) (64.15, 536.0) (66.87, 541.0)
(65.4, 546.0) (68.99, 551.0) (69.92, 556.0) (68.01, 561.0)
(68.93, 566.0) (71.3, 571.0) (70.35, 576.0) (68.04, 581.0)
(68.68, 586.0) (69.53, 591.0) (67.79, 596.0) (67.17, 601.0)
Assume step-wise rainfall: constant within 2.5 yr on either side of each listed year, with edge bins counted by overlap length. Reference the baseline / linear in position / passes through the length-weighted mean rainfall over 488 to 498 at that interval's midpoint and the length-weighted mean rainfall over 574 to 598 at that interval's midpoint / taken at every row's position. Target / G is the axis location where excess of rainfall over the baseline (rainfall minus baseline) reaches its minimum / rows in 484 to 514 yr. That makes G 496.0 yr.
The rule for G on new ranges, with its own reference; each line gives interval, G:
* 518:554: 546.0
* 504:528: 511.0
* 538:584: 581.0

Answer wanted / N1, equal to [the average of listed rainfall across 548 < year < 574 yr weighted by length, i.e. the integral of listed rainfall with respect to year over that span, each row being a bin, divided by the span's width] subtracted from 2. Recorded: -67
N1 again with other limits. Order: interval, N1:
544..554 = -65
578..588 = -66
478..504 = -55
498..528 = -60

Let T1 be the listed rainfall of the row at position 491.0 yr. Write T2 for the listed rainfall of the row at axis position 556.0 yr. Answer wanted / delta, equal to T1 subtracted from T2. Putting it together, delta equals 14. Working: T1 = 55.56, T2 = 69.92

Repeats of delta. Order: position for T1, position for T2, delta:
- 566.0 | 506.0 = -9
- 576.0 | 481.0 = -11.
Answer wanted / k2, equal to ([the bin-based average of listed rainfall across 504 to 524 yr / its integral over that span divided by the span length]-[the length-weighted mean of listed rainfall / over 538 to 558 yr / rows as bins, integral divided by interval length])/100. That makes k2 -0.05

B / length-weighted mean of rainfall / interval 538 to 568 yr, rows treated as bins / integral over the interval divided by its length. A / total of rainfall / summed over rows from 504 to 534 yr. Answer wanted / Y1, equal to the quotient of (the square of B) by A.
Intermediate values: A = 380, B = 68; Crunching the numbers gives 12.2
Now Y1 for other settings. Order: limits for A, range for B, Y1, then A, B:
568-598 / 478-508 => 7.8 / 416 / 57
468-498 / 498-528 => 11.3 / 342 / 62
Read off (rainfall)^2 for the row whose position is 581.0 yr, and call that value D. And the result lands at 4629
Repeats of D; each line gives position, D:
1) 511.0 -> 3660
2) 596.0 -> 4595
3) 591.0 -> 4834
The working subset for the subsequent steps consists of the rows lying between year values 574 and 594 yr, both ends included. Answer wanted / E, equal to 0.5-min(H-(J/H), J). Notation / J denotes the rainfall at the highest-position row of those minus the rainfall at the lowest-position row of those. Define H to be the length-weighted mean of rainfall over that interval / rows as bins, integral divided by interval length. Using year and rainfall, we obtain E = 1.3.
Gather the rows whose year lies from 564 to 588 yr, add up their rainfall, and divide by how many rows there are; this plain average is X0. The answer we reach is 69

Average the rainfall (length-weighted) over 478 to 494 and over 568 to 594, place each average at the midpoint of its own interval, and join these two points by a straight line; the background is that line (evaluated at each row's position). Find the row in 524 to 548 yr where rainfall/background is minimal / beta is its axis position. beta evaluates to 546.0 yr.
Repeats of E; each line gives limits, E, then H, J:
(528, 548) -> -0.3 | 65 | 1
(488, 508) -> -4.1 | 57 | 5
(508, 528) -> -3.9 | 64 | 4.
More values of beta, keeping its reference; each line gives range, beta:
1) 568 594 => 586.0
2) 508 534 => 511.0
